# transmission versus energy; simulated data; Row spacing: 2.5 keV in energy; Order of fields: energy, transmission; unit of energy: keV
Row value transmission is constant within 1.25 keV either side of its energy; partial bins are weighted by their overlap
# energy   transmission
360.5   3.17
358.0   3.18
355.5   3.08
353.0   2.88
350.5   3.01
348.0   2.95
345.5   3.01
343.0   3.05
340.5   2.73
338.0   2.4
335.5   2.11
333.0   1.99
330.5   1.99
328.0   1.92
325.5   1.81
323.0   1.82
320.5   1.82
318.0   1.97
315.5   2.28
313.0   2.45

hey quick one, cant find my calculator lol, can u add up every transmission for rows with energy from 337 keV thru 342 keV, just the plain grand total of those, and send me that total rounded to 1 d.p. 5.1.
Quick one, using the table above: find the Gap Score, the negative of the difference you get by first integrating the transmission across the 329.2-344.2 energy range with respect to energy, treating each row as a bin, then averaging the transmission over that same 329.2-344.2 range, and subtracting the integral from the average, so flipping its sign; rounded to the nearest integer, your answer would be 33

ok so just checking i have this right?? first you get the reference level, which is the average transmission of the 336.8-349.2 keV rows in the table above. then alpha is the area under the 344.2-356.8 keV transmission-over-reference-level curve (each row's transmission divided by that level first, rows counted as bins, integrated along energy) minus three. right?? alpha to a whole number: 10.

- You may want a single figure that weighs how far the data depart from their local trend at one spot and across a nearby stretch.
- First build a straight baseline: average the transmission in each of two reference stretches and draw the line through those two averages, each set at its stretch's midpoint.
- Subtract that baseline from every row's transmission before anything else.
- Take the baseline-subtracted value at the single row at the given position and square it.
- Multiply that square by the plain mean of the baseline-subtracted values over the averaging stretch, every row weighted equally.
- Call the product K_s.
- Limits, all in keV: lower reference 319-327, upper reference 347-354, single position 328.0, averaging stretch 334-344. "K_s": 0.001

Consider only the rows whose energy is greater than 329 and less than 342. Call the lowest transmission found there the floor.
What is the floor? 1.99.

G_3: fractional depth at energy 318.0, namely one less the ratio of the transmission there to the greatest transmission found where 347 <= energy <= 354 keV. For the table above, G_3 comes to 0.35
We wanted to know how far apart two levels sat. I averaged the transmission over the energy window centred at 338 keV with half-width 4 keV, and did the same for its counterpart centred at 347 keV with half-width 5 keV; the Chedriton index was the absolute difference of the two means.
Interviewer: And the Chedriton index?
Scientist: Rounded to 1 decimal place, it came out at 0.6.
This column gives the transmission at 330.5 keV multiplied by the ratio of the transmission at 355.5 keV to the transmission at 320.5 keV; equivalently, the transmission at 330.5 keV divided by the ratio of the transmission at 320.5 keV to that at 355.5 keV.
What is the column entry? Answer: 3.4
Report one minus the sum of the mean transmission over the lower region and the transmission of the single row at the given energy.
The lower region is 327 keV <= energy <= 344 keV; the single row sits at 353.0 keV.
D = -4.19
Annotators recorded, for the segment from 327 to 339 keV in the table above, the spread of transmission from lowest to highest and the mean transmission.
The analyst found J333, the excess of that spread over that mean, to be -1.60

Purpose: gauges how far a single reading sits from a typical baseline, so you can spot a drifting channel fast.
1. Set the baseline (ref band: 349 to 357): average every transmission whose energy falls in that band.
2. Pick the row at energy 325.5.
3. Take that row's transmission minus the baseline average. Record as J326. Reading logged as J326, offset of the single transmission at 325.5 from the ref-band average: -1.2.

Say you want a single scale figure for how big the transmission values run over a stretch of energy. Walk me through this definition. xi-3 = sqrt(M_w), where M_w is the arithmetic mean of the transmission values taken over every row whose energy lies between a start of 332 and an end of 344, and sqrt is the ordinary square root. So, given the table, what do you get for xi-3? 1.57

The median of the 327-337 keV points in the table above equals 2.0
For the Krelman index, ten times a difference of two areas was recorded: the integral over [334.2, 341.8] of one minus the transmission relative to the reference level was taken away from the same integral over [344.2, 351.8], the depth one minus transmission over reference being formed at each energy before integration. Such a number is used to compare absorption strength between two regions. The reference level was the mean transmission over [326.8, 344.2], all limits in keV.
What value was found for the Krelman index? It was -19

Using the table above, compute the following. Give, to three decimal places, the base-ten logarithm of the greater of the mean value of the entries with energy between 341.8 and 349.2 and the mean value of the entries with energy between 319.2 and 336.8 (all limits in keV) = 0.478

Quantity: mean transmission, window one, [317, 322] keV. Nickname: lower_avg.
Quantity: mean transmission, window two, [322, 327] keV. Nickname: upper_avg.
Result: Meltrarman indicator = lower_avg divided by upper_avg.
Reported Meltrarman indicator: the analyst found 1.04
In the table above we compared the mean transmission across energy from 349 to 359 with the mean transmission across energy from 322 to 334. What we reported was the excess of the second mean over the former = -1.1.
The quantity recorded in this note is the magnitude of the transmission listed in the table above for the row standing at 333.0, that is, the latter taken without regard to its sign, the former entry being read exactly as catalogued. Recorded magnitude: 2.0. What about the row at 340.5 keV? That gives 2.7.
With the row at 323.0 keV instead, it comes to 1.8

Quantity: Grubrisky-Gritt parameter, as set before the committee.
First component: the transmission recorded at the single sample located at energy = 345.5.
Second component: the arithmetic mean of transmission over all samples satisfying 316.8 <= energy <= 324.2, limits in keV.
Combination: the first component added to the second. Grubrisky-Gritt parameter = 4.9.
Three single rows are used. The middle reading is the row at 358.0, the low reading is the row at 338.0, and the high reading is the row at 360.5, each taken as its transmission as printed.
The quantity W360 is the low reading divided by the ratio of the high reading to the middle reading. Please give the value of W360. 2.4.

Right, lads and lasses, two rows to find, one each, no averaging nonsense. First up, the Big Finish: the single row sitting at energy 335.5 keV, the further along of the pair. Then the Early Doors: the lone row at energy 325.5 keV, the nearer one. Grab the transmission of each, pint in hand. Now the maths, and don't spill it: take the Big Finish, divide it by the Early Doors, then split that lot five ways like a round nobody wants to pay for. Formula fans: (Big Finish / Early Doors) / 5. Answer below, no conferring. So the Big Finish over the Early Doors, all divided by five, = 0.233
